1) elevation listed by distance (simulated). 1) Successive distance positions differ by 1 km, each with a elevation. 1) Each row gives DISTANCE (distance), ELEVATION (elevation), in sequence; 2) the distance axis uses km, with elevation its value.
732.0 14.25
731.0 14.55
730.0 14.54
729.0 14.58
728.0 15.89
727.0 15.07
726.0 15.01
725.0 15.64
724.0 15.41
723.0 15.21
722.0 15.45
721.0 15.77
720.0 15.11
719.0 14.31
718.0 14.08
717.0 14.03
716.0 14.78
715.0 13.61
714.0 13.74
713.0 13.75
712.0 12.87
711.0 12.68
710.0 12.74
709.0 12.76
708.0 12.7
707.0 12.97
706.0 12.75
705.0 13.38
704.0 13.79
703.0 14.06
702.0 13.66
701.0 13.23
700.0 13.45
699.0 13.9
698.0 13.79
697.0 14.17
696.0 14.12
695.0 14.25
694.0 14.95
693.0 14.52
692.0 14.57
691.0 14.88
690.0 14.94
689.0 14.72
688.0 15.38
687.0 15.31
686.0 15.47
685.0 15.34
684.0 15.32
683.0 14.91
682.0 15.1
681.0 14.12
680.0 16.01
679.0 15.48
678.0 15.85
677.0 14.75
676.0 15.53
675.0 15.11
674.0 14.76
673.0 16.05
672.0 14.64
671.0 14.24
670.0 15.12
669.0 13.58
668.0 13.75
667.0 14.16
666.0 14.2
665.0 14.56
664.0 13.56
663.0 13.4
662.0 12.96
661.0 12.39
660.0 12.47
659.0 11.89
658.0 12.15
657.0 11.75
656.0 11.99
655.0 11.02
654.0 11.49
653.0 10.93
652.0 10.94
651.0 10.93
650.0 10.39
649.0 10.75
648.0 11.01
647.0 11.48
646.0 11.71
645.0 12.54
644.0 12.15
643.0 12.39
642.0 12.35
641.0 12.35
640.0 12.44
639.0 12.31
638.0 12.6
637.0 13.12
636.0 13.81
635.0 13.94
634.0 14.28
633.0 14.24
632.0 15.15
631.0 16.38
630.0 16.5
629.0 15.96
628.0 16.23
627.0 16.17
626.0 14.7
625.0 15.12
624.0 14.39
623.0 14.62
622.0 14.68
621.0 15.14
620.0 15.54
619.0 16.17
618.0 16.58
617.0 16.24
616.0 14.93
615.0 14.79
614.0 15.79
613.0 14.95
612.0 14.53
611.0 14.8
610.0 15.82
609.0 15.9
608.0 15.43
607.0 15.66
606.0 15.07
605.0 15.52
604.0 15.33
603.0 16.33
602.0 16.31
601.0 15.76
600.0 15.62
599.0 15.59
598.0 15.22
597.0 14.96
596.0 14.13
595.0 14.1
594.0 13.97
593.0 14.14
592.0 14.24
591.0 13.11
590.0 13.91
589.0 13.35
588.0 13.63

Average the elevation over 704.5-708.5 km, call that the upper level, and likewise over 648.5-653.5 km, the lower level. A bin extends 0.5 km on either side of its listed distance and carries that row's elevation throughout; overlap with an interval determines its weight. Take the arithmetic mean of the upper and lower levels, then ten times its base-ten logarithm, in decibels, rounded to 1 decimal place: 10.7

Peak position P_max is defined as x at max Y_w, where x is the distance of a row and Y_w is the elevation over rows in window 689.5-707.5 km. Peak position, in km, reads 694.0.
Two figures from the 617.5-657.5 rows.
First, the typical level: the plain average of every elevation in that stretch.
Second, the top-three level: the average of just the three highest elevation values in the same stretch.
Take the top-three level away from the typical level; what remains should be -3.08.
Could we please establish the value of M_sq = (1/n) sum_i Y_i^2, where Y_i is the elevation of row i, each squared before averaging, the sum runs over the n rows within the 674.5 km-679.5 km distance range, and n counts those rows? 236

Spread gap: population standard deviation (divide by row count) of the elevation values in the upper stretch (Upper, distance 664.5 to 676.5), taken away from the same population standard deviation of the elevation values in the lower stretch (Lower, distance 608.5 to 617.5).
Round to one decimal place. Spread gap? -0.1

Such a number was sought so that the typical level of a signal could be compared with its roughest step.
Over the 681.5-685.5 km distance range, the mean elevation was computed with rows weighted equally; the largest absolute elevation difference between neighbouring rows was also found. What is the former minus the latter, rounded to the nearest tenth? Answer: 14.8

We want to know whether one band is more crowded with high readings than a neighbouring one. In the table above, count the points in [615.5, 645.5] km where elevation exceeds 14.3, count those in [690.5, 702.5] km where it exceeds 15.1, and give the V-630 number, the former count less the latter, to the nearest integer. 17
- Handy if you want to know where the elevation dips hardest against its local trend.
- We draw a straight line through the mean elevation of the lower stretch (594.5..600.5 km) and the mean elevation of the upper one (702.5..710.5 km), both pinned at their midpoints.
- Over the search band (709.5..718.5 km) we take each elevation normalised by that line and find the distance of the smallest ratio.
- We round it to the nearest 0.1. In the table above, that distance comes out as 711.0 km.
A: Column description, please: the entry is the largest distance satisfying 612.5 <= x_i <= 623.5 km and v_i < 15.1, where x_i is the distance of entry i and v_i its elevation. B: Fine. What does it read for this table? 623.0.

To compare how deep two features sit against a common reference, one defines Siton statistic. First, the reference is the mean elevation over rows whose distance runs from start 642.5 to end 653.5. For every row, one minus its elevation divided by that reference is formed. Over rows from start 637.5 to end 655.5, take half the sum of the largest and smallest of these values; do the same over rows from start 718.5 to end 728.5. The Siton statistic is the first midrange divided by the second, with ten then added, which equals 10.0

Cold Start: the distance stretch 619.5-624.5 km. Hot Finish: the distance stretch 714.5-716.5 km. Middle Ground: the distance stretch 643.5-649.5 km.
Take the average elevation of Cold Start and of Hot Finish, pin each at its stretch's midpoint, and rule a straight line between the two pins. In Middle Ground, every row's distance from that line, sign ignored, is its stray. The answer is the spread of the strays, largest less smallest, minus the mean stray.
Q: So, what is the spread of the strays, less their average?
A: -1.3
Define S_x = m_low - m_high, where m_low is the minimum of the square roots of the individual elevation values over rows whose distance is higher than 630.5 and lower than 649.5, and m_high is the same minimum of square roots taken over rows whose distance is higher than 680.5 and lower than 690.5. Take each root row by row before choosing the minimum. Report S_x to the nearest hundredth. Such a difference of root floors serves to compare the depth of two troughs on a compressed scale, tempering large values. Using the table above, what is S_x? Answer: -0.48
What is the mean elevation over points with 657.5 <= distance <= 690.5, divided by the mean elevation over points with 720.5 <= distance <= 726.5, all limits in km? 0.94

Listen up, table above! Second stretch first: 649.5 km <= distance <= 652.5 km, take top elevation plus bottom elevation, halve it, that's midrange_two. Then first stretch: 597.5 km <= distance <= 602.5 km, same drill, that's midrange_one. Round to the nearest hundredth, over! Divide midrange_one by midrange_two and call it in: 1.48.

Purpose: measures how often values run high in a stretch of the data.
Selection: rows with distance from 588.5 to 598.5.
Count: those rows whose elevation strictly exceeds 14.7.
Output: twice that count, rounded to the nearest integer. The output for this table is 4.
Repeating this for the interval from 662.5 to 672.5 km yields 2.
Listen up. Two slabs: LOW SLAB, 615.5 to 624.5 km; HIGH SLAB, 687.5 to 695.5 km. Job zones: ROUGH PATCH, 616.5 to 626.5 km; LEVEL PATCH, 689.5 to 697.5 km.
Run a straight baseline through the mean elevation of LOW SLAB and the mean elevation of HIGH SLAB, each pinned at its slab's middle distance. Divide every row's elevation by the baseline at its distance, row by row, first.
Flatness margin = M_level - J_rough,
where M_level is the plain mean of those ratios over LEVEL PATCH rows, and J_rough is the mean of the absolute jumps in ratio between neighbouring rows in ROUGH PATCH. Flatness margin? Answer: 0.96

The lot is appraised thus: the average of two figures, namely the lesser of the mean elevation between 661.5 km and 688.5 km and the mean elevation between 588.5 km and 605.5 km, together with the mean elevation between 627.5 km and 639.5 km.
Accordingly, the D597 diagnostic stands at 14.7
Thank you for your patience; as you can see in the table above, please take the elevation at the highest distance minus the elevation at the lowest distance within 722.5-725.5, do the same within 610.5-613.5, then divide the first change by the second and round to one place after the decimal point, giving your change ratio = 2.9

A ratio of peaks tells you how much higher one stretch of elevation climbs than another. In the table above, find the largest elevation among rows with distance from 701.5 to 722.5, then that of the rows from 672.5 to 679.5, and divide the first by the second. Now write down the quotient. 0.98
